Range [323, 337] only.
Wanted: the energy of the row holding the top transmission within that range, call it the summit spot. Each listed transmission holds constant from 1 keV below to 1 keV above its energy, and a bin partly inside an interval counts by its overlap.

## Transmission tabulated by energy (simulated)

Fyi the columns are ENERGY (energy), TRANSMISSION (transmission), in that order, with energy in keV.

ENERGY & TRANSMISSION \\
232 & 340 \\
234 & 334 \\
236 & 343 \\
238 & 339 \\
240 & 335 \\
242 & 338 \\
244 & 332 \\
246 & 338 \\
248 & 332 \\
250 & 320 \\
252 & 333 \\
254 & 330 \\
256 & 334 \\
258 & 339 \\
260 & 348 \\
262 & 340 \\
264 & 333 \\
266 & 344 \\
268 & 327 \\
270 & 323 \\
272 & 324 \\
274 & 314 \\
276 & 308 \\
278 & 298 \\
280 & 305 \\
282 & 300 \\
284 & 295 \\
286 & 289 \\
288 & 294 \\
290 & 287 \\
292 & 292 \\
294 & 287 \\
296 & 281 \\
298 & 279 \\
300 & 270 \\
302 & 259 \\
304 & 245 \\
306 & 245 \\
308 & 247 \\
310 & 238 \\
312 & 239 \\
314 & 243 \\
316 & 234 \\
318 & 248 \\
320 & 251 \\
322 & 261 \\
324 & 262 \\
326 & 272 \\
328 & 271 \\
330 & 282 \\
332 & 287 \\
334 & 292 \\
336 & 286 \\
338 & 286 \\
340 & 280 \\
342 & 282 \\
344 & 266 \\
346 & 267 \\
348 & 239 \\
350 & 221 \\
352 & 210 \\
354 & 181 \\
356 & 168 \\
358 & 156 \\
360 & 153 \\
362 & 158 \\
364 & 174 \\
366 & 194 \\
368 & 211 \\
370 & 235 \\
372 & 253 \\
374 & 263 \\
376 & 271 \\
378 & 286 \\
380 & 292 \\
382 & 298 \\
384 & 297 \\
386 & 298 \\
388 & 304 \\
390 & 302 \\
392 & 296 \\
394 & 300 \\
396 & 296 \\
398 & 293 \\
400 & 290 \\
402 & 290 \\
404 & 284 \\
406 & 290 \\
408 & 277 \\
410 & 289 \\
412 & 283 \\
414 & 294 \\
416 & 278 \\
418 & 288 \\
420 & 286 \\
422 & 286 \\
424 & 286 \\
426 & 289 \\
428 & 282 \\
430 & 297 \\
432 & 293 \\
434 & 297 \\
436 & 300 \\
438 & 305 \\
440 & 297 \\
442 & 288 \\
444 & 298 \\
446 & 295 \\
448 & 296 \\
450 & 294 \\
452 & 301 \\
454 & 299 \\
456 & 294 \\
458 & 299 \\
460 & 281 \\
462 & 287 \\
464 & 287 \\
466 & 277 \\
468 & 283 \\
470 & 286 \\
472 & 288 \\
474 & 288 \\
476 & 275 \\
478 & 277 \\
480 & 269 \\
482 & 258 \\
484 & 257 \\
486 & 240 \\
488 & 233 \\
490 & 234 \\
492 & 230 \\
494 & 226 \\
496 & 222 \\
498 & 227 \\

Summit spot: 334 keV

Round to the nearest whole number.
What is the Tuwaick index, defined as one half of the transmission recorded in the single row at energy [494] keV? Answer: 113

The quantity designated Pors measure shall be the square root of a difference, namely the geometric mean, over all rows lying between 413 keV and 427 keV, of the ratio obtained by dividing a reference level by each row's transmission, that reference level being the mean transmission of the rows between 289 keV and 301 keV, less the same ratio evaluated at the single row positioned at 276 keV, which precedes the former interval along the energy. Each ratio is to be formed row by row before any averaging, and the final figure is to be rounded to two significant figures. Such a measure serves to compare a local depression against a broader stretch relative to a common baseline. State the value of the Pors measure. 0.26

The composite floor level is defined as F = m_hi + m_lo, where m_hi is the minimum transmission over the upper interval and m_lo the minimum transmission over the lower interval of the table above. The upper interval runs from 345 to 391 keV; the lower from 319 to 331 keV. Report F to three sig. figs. 404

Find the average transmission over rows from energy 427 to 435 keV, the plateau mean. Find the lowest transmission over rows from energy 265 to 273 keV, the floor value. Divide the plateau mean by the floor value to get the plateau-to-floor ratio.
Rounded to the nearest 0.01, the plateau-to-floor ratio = 0.90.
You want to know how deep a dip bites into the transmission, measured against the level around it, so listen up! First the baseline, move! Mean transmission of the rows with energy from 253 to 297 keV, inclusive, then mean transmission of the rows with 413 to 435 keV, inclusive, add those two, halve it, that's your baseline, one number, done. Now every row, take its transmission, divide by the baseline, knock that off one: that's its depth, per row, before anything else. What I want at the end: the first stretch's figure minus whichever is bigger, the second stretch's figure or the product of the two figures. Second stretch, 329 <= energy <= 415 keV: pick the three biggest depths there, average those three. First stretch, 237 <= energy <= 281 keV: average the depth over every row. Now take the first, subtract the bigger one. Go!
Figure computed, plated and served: -0.58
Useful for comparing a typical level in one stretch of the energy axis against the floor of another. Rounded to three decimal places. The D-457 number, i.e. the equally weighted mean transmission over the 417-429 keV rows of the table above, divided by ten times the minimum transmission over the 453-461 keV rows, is 0.102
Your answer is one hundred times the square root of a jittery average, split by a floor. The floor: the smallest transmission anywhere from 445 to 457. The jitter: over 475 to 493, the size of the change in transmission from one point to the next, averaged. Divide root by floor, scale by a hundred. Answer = 0.86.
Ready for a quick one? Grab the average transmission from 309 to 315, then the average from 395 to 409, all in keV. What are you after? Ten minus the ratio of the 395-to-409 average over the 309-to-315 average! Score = 8.8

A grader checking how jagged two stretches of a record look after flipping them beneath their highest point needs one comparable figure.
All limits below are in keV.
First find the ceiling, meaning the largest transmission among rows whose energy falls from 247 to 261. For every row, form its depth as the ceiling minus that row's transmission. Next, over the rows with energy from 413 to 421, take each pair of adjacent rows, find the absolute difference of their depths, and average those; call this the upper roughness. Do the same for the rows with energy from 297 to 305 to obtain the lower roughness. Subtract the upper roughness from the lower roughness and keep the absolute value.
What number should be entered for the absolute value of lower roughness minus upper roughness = 2.0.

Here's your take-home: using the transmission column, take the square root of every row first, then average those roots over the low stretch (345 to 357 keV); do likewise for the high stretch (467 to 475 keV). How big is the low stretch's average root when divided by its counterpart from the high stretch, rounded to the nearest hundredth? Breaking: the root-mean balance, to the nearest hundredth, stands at 0.86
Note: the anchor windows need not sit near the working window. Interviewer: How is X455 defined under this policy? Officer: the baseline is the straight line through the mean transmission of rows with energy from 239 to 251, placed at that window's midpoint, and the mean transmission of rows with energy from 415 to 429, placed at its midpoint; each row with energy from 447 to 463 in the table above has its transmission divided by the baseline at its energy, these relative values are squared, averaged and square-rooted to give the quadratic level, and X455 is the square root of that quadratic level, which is 1.03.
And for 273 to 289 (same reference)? 0.96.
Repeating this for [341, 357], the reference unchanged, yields 0.87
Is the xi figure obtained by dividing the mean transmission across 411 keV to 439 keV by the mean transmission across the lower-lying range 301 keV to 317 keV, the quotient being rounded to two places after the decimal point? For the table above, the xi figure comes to 1.19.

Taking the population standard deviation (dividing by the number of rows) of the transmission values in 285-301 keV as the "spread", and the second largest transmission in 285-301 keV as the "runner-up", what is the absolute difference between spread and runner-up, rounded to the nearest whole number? 285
